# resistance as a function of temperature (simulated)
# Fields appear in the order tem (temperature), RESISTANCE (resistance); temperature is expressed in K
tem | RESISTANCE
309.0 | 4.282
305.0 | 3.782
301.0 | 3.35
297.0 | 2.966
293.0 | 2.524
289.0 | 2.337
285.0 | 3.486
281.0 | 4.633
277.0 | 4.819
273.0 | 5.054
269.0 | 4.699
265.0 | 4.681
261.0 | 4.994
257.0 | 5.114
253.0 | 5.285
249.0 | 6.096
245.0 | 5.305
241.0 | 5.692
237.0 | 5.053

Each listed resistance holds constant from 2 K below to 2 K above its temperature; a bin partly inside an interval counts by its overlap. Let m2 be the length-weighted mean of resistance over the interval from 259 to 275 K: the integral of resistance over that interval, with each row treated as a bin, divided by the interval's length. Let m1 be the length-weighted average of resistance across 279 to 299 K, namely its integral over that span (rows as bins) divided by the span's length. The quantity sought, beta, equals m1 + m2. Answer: 8.0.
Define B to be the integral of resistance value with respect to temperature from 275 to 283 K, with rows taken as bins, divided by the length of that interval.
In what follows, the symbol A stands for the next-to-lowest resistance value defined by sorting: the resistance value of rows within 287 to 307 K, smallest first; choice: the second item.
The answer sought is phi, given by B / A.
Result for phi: 1.9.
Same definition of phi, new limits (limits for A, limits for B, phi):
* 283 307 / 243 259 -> 2.2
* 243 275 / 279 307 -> 0.7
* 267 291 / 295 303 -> 0.9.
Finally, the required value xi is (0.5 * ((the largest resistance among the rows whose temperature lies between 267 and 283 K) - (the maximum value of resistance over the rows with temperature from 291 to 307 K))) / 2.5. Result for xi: 0.3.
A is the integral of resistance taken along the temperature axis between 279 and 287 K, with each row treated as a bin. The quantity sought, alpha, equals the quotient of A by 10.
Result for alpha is 3.2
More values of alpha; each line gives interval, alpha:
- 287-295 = 1.9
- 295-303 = 2.5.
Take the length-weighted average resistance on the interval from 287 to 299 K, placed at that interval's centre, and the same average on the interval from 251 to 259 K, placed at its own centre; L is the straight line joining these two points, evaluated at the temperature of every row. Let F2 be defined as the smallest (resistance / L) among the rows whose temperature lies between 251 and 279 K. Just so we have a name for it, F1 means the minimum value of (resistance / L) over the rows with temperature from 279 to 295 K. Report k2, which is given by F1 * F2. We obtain 0.80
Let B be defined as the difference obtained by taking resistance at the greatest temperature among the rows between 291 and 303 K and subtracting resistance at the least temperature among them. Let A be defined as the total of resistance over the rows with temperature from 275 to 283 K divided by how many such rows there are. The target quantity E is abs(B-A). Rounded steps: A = 4.7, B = 0.8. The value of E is 3.9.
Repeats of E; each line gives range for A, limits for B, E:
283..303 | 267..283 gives 3.0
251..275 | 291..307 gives 3.7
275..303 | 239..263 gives 4.1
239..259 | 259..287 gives 7.0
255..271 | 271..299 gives 7.0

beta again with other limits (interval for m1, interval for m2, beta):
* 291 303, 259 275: 7.8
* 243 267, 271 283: 10.1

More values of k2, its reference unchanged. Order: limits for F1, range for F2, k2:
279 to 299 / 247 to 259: 0.80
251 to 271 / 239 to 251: 0.89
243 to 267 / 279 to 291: 0.73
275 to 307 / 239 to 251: 0.73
